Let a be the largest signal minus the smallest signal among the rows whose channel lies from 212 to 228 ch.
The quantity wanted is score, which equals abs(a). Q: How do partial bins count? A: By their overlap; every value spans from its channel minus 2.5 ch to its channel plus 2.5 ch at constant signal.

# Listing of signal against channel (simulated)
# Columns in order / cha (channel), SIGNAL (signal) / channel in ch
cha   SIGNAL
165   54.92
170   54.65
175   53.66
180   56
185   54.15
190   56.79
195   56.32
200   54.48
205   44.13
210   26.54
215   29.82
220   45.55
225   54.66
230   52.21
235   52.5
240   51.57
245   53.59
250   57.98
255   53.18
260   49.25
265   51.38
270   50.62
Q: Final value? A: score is 25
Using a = 25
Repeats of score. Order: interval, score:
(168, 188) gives 2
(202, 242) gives 28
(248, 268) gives 9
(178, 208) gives 13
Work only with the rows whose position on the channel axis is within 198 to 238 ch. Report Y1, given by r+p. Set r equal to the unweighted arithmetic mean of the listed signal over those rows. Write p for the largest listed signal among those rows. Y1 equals 100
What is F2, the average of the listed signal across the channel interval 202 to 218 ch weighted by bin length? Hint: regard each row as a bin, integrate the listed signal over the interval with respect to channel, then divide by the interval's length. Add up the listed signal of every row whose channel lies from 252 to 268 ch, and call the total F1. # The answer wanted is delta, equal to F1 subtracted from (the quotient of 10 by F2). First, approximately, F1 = 154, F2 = 34.5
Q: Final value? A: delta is -154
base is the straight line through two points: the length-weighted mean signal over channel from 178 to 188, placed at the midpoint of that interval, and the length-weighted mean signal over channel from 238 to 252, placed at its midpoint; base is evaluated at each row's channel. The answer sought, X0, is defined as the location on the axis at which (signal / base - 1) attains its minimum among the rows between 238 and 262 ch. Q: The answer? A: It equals 260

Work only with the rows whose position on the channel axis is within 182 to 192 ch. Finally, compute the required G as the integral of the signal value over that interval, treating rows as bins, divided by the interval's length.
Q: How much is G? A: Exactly 55.4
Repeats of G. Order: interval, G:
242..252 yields 55.5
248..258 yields 55.1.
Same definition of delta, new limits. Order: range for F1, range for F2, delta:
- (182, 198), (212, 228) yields -167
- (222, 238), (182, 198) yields -159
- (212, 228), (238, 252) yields -130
